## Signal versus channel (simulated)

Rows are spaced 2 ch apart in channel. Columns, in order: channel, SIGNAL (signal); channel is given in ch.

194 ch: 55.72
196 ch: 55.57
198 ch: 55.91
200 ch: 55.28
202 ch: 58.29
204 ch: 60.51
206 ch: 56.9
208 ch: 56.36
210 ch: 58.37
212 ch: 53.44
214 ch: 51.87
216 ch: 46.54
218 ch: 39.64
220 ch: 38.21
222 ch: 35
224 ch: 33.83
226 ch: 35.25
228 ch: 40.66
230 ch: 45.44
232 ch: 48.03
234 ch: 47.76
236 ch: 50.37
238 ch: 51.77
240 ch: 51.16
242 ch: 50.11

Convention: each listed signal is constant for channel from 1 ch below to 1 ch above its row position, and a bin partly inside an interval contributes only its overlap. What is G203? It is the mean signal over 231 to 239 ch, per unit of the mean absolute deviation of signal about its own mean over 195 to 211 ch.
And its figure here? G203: 35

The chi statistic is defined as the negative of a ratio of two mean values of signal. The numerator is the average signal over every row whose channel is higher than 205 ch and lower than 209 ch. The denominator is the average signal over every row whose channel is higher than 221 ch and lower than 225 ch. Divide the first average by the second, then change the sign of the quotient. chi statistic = -1.65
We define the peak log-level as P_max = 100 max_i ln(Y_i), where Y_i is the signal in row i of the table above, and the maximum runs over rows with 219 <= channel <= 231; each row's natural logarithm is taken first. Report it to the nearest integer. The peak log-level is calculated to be 382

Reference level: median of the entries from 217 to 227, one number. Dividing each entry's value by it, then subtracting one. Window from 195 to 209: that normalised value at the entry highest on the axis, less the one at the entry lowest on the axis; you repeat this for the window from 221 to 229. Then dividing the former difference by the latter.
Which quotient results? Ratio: 0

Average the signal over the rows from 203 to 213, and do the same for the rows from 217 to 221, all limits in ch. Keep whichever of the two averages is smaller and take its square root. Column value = 6.2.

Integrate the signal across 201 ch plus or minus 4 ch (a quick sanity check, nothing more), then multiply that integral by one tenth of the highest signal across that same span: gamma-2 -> 2783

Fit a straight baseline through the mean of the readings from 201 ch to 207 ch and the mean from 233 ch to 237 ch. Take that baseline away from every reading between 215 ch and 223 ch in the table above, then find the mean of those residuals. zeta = -14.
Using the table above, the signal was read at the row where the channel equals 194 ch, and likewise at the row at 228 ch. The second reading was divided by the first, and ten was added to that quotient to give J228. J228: 10.7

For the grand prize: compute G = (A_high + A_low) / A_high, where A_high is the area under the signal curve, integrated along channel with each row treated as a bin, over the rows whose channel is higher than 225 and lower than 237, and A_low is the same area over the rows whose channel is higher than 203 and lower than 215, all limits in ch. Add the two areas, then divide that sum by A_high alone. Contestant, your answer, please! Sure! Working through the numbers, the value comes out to 2.26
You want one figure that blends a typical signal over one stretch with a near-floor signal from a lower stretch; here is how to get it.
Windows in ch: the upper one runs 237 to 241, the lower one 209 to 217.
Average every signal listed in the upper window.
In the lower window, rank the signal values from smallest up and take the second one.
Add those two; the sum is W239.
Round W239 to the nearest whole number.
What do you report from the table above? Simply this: 103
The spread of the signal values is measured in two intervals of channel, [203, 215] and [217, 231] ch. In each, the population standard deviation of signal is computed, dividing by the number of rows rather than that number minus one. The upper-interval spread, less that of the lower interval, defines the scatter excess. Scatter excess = 1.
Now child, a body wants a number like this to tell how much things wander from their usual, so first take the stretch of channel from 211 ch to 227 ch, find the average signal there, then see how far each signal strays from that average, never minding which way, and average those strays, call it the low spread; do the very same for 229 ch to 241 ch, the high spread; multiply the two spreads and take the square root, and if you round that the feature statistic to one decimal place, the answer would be 3.7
